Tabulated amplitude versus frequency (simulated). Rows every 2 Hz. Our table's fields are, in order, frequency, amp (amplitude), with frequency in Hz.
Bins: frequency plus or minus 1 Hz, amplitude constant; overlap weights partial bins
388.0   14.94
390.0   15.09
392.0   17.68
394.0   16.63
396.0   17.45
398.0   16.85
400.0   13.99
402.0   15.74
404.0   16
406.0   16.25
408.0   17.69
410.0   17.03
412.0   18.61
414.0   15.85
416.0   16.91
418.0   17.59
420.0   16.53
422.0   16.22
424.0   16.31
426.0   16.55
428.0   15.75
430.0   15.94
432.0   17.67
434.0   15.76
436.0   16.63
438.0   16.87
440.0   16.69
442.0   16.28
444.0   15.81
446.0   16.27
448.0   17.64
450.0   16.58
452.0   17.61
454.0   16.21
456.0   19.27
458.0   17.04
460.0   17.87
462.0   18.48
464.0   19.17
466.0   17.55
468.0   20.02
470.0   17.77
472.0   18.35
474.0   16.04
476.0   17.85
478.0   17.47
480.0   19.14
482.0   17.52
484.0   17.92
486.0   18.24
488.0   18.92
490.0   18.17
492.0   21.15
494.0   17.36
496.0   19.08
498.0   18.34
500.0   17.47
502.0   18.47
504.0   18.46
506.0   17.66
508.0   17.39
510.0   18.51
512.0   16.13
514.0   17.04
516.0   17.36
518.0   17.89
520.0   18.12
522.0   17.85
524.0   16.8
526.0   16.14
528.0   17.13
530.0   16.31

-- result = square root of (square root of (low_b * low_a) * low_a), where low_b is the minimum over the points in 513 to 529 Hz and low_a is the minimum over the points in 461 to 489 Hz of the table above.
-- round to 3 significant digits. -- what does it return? 16.1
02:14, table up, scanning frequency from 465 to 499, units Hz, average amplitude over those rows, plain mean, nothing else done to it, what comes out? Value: 18.3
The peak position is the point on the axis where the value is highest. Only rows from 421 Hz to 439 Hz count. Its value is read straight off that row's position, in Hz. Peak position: 432.0 Hz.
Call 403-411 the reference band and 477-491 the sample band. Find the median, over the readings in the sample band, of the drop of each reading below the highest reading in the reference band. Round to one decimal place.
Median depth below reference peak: -0.5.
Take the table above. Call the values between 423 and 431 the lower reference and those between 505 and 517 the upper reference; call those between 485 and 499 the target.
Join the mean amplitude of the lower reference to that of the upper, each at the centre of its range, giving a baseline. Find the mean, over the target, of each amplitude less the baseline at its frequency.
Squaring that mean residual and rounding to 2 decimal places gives 2.81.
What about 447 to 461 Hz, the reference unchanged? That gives 0.87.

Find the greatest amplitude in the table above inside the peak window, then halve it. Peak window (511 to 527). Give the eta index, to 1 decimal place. 9.1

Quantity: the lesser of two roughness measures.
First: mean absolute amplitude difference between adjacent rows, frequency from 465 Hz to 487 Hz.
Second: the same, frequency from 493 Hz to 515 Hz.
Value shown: 0.98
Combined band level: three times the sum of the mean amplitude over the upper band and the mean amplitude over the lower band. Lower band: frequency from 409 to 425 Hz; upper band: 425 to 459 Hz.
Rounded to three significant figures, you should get 101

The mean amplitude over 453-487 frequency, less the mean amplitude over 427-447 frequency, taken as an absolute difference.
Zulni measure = 1.6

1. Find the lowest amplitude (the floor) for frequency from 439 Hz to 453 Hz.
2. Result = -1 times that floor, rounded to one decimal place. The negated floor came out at -15.8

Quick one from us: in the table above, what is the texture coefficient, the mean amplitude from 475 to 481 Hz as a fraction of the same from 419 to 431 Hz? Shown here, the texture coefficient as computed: 1.12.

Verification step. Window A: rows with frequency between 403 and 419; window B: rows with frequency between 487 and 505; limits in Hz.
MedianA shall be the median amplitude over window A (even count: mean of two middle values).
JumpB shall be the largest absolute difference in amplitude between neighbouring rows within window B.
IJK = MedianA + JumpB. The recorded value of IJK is 21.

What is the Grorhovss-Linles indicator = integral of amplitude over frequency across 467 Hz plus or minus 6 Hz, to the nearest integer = 223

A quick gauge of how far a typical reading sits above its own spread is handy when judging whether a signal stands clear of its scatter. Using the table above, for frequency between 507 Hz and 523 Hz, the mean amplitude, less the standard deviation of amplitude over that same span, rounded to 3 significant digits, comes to 16.8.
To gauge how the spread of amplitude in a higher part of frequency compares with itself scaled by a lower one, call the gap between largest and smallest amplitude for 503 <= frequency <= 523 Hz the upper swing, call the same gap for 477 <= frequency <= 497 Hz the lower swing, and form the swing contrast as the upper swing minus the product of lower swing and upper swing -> -7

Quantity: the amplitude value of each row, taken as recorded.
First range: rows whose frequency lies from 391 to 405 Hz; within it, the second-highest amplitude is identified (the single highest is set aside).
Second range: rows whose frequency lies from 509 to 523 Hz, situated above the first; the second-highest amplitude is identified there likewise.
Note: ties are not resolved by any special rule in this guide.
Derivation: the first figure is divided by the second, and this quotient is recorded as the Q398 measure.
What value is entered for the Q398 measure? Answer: 0.963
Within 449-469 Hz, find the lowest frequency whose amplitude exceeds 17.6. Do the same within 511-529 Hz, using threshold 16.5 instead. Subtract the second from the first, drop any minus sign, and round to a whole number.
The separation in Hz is 62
